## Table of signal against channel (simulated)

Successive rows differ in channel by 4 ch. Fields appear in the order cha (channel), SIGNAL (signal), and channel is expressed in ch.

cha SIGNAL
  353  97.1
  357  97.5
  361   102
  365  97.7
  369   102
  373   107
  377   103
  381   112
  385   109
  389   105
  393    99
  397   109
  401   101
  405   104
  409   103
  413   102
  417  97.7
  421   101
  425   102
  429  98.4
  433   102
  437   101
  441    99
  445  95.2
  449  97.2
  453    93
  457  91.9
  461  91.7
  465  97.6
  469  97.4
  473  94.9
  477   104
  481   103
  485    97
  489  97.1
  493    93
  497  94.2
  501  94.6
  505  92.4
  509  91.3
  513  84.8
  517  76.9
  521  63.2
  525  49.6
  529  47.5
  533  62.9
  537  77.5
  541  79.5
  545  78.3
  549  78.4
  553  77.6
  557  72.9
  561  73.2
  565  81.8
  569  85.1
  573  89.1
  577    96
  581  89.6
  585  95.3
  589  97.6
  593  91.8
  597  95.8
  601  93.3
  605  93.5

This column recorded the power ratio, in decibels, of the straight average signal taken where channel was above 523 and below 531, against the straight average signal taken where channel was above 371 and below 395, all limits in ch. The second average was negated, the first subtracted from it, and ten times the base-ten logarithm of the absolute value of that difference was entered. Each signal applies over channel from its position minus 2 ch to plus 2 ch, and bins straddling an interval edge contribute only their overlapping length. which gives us 21.9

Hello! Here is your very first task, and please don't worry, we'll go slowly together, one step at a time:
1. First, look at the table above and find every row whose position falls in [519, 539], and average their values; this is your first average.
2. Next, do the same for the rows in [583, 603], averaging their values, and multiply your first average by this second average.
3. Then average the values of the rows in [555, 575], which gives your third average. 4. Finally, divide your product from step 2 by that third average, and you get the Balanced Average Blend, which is 71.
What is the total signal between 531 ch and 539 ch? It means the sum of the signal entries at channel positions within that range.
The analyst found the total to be 140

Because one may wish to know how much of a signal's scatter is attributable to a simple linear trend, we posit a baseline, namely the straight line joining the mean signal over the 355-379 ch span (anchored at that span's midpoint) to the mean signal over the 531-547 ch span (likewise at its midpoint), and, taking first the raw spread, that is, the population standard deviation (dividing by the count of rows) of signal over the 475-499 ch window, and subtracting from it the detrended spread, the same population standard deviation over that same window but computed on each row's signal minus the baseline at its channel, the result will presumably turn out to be 1.0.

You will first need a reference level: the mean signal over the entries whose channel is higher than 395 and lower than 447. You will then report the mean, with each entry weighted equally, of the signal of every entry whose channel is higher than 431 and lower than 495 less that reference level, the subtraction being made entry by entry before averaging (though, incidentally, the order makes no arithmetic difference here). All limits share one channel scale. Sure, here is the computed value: -4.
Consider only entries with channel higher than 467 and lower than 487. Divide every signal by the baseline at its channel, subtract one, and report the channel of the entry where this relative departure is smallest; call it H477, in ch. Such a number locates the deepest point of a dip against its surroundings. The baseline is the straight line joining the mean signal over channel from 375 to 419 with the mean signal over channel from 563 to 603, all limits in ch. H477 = 473 ch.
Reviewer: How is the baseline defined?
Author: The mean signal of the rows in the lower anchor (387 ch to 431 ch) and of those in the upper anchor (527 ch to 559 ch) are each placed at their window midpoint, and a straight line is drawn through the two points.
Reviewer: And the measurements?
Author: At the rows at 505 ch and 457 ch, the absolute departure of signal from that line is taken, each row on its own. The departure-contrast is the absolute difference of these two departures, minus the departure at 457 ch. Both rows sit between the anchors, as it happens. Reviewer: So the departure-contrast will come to 11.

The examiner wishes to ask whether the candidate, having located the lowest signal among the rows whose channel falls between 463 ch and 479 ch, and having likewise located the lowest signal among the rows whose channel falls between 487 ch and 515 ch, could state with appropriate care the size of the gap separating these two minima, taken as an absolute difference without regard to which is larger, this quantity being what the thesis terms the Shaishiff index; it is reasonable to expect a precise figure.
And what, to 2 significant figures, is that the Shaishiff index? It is 10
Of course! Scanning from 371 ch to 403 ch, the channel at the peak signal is 381 ch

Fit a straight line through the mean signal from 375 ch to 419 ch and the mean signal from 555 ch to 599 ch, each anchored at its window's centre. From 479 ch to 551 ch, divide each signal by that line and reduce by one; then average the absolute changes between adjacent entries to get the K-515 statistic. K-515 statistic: 0.058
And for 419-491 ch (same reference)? 0.028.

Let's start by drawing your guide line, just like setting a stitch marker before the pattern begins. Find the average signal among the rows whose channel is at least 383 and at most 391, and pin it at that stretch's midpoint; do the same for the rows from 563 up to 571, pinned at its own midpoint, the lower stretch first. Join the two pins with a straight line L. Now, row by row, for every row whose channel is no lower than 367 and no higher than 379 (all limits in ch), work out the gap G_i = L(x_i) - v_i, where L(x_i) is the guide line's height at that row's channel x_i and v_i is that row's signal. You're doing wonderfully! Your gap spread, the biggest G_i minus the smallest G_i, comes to 5.5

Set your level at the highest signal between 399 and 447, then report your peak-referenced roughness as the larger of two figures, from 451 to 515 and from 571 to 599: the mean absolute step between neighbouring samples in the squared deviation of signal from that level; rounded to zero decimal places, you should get 110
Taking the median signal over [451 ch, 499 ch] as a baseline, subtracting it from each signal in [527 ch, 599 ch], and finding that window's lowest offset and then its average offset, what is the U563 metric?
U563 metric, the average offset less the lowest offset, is 34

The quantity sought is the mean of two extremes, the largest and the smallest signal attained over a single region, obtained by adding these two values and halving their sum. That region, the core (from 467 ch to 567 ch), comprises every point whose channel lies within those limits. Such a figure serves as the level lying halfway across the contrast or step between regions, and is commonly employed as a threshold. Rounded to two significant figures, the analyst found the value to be 76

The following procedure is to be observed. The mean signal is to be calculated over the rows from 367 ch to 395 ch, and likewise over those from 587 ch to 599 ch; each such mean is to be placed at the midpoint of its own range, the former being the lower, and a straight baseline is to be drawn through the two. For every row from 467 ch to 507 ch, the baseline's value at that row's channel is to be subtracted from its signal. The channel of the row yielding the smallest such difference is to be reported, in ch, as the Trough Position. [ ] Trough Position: 505 ch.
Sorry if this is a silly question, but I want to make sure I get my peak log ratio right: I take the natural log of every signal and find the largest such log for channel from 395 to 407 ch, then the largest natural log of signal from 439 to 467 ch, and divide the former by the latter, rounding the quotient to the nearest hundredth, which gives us 1.02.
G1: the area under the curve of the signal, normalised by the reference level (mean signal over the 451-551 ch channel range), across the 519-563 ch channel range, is 36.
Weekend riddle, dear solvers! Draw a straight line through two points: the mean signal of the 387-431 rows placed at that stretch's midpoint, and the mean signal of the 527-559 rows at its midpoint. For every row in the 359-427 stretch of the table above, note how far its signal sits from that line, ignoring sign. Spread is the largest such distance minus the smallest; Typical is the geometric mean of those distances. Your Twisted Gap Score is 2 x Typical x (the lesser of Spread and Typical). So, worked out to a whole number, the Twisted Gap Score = 20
